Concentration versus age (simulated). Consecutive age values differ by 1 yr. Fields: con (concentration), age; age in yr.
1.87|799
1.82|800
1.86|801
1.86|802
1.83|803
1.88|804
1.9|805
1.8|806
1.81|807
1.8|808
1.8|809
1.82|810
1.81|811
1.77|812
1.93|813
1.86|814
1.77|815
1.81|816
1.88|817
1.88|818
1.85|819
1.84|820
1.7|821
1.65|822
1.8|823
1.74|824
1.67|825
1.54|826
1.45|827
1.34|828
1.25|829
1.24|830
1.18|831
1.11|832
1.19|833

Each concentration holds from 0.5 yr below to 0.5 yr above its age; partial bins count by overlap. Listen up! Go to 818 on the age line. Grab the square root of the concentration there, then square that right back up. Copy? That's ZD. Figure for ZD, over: 1.88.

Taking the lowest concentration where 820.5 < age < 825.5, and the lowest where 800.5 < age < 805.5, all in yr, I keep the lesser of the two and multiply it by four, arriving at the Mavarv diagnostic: 6.6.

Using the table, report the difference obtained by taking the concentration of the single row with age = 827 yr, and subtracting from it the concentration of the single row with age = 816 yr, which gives -0.36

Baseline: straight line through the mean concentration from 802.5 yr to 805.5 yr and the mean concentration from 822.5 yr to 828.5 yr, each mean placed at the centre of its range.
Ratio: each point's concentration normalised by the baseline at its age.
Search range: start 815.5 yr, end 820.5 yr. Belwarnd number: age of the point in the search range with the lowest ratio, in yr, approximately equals 816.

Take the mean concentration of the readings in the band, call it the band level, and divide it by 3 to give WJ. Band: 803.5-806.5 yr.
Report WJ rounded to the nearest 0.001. 0.620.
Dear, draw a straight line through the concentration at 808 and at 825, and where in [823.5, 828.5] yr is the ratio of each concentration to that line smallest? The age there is 828 yr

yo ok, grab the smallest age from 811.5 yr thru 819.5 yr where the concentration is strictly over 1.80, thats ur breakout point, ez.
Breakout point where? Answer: 813 yr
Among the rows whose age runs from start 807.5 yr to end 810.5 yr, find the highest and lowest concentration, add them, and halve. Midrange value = 1.81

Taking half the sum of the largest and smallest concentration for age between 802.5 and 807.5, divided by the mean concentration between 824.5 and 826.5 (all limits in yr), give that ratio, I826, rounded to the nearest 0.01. 1.15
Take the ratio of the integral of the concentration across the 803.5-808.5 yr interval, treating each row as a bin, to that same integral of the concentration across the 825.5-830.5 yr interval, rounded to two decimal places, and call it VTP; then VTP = 1.35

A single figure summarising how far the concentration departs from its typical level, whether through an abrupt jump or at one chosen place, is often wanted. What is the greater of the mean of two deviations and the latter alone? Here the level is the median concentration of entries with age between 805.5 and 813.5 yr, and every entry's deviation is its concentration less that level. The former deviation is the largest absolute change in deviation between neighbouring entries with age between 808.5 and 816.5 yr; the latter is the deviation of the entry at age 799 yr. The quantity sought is 0.11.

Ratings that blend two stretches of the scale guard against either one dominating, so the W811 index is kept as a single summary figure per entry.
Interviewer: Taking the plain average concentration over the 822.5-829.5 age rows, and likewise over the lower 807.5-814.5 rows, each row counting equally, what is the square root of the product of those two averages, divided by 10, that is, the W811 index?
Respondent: 0.168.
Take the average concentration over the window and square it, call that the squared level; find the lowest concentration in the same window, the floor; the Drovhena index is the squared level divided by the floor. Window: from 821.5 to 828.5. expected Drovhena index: 1.91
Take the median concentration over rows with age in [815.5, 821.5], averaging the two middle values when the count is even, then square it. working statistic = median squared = 3.40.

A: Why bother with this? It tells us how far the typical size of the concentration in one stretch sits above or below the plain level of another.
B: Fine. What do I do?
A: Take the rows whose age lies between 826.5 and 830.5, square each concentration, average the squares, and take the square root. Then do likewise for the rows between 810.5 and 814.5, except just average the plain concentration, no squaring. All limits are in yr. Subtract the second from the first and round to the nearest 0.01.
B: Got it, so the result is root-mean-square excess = -0.52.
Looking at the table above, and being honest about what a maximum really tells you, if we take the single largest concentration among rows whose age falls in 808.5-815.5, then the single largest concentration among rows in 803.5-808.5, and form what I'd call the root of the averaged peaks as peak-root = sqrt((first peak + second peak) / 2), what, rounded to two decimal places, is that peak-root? 1.38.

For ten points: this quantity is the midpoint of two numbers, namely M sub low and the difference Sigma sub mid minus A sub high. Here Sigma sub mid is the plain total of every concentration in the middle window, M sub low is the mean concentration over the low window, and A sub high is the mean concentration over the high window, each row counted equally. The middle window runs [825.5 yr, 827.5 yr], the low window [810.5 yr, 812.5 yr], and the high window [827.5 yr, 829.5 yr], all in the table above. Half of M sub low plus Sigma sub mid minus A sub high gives 1.74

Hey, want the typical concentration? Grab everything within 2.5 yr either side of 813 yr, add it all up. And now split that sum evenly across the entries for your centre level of 1.83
